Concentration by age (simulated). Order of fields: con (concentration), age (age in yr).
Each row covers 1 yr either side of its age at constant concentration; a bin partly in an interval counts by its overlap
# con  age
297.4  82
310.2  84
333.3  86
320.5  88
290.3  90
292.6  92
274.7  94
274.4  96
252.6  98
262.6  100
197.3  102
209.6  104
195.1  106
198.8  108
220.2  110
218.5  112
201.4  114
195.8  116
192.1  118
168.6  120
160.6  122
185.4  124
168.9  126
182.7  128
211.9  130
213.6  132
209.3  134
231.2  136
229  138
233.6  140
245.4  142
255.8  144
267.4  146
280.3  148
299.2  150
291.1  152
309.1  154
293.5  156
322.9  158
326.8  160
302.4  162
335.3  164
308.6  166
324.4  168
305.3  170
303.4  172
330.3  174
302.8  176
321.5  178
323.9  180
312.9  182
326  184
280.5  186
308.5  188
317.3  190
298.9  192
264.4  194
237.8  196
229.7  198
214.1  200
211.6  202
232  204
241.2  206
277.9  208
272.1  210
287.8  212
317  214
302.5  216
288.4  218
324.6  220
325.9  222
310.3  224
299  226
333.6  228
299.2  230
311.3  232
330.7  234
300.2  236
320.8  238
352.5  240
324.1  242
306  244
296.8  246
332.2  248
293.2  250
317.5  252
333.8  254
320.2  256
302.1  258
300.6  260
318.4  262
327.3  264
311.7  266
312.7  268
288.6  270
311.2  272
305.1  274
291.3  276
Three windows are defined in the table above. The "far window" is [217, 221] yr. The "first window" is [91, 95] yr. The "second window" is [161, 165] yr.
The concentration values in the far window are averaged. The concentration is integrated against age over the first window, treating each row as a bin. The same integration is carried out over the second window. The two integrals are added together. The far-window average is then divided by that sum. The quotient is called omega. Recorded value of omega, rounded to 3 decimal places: 0.127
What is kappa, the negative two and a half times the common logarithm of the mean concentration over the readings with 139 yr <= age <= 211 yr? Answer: -6.14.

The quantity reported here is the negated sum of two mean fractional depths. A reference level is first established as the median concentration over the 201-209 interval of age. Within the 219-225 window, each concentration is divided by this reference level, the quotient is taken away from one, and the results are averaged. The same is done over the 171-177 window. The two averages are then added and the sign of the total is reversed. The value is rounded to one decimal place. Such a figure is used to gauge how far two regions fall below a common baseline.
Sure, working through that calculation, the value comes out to 0.7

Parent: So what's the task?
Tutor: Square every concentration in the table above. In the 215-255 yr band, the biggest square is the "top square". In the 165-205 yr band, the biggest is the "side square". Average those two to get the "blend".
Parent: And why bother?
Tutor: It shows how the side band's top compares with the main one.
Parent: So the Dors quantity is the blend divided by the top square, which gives 0.94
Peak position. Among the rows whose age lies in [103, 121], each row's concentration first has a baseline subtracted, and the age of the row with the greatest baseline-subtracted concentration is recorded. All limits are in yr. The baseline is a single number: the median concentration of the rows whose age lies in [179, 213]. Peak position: 110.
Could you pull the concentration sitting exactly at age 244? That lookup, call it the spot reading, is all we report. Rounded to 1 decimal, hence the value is 306.0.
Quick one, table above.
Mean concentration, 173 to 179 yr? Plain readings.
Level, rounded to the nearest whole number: 318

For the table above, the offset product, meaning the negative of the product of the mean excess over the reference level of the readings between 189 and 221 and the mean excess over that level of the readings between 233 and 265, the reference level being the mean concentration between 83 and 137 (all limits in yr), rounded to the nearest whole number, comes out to -3656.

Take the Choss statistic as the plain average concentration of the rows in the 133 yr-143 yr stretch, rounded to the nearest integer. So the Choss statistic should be 230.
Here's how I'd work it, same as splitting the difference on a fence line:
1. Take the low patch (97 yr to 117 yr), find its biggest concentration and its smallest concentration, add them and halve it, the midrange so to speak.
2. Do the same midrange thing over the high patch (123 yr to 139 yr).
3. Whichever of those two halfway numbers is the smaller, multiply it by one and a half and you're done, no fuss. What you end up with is 300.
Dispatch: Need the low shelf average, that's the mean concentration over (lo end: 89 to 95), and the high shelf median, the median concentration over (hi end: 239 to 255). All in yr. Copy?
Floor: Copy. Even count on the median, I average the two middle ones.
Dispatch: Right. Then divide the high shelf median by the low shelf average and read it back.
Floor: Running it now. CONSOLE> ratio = 1.12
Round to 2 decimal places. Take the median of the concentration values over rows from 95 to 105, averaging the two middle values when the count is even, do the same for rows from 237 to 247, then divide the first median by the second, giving 0.79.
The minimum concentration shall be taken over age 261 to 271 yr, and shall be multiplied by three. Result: 866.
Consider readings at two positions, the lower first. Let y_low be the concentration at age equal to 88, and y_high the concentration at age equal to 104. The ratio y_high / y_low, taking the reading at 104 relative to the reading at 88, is 0.65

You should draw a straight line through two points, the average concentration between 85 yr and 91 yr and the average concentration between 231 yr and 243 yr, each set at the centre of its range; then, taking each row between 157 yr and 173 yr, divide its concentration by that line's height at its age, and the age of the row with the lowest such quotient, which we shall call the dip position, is 162 yr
